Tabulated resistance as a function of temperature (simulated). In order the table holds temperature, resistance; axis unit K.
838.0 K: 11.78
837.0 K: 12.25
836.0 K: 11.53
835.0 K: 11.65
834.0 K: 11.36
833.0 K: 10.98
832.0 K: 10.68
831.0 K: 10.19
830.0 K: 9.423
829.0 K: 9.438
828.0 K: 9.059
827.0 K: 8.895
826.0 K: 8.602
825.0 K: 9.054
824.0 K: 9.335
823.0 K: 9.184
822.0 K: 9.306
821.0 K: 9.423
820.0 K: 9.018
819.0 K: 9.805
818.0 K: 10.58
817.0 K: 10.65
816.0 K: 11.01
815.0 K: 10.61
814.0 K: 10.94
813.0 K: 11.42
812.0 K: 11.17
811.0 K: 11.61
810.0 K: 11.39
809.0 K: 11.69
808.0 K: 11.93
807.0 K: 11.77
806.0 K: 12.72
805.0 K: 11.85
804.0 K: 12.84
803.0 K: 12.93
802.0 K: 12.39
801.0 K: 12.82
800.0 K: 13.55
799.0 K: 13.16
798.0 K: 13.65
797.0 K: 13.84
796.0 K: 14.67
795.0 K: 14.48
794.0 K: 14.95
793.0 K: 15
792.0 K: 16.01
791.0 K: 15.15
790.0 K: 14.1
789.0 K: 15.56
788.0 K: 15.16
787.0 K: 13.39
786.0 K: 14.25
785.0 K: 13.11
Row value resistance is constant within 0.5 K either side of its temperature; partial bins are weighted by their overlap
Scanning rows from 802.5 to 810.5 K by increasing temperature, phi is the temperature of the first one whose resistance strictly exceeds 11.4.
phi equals 803.0 K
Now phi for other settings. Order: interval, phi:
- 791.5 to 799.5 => 792.0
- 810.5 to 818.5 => 811.0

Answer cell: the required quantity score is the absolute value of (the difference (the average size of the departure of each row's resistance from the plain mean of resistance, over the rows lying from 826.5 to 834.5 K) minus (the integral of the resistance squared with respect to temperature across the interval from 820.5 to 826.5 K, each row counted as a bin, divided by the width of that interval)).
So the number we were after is 83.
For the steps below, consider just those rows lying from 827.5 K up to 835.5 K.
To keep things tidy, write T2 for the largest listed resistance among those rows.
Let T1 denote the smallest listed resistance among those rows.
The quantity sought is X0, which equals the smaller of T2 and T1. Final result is 9.1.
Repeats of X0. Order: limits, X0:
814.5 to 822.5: 9.0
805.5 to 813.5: 11.2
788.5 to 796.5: 14.1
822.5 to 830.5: 8.6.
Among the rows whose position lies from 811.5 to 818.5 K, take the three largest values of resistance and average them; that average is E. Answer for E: 11.2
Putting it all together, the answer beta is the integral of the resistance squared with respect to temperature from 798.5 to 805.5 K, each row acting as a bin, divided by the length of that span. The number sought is 164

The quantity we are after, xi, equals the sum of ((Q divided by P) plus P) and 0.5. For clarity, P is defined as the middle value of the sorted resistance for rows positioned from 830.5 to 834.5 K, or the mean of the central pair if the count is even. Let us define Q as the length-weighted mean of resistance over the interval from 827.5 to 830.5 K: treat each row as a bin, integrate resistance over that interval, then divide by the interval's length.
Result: 12.2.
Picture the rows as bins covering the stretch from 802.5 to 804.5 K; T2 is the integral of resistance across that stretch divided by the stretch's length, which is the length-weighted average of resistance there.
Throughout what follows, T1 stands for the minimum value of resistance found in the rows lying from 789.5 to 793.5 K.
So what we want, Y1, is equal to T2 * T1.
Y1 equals 182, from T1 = 14.1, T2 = 12.9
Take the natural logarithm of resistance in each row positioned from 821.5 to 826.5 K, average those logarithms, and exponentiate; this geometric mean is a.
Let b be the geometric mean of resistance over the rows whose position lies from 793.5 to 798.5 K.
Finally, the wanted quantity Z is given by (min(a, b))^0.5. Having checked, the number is 3.0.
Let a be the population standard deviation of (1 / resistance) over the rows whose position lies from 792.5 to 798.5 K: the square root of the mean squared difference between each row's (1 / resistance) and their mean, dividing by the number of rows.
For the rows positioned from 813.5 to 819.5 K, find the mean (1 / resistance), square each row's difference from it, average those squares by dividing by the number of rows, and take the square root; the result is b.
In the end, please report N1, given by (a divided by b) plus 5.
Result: 5.70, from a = 0.0025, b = 0.0036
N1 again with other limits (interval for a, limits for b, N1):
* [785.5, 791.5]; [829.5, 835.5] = 5.53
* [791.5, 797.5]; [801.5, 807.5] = 5.97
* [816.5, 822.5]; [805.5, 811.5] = 7.22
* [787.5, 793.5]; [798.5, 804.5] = 6.23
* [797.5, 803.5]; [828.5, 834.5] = 5.36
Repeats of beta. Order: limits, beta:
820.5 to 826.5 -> 84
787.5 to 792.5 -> 231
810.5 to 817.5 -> 122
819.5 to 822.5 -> 86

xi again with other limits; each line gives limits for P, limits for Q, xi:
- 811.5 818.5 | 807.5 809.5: 12.5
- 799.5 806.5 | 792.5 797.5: 14.5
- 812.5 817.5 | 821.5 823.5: 12.3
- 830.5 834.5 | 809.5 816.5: 12.4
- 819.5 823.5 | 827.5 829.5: 10.7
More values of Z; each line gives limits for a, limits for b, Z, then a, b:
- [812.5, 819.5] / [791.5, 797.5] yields 3.3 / 10.7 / 14.8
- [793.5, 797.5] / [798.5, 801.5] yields 3.6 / 14.5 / 13.2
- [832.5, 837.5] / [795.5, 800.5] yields 3.4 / 11.5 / 13.8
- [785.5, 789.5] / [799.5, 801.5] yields 3.6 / 14.6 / 13.2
